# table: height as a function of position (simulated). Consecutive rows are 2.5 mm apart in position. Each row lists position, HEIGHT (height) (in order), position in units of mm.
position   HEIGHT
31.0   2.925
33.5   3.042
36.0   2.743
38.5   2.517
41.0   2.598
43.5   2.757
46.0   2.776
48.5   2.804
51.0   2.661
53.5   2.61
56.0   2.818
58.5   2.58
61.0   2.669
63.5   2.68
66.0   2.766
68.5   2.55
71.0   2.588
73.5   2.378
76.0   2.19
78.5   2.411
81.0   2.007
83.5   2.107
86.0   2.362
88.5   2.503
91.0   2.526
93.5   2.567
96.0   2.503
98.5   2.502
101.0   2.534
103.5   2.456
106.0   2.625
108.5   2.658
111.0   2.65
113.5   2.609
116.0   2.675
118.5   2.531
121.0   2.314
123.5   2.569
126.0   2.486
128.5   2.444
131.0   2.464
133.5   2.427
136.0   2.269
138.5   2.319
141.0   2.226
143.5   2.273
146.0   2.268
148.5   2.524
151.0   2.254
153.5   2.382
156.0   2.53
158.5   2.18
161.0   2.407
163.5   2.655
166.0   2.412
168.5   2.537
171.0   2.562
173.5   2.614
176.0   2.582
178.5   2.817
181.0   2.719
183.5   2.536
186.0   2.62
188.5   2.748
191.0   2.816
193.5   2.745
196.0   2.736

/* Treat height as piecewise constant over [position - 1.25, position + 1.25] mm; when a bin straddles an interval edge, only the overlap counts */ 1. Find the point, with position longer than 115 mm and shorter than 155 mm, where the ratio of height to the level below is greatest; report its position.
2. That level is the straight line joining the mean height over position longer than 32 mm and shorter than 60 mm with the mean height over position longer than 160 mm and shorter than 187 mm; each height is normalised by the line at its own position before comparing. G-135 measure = 116.0 mm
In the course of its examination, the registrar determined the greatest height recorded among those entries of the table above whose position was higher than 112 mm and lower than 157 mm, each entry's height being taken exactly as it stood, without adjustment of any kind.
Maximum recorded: 2.675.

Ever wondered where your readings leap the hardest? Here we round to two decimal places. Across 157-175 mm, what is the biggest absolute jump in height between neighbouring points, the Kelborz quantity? 0.25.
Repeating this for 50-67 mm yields 0.24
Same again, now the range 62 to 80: 0.22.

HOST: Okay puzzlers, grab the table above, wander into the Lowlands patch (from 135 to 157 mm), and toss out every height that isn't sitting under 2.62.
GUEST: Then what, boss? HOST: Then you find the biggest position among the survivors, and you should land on 156.0 mm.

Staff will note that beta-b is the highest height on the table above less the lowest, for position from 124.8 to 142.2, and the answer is 0.26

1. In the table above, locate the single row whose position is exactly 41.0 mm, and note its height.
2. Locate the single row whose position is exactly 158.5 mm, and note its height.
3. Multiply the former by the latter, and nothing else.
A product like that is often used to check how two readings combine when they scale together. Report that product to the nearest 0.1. 5.7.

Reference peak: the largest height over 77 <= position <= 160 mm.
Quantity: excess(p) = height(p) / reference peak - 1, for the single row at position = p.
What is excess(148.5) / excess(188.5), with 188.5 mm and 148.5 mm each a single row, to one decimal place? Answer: -2.1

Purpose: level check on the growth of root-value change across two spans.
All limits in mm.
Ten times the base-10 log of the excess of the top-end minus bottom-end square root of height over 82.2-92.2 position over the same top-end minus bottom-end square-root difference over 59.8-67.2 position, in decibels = -10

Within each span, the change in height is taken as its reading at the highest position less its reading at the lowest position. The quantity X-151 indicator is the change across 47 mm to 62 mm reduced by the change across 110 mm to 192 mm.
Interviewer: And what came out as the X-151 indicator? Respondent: -0.3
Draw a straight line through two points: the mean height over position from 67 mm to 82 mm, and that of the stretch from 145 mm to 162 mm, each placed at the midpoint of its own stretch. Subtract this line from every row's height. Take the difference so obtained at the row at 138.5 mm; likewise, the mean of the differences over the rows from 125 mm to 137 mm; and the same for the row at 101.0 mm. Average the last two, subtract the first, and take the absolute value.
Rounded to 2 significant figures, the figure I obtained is 0.16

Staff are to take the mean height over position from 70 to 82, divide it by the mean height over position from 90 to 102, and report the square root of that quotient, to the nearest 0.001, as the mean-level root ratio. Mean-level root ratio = 0.957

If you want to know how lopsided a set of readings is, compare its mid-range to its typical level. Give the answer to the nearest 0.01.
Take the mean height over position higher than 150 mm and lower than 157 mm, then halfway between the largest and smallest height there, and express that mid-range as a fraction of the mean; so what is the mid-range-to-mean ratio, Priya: 1.00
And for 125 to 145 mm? 1.00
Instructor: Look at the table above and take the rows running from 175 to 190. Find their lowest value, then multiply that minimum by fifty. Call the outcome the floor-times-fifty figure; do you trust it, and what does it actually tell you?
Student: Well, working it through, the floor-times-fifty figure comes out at 127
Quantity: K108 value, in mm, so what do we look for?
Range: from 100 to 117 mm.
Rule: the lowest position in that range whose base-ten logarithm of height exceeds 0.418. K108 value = 106.0 mm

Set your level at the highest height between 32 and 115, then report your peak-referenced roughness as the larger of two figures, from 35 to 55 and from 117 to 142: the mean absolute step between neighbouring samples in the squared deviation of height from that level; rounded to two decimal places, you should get 0.13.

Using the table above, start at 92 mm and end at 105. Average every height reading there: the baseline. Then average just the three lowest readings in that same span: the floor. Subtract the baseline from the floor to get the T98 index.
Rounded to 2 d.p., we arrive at -0.03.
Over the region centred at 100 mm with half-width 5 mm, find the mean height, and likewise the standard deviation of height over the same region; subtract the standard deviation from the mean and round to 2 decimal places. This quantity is 2.47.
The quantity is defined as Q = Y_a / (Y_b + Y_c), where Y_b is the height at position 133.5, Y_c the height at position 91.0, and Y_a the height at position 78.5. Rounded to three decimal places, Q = 0.487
